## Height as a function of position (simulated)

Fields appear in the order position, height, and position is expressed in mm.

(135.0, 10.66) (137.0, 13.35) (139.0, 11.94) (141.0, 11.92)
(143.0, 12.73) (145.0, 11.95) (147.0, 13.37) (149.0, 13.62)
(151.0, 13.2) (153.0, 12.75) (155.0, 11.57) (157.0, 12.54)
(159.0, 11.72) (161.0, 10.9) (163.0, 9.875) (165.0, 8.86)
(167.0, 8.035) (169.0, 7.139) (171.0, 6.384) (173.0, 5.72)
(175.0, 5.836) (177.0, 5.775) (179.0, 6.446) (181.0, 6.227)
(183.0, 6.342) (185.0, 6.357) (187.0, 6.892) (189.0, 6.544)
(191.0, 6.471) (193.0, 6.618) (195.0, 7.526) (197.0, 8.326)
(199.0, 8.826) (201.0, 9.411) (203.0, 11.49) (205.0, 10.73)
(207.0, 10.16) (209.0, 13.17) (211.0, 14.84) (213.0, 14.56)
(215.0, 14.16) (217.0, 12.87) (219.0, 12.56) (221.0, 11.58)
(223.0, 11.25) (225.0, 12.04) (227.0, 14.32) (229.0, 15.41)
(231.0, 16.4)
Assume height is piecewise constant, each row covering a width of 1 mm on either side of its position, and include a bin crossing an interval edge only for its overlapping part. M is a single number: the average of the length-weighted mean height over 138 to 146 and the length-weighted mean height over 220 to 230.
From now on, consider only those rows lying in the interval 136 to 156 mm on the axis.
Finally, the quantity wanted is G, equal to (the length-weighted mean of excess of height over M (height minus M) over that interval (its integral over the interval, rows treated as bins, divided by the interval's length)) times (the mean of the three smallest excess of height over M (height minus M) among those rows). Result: 0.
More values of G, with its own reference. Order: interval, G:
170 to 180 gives 44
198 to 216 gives 2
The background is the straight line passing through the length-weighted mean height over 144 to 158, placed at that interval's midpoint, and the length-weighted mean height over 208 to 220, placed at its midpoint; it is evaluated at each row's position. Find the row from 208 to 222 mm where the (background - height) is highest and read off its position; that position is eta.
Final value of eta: 221.0 mm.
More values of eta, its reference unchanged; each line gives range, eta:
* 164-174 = 173.0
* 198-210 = 199.0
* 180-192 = 181.0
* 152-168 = 167.0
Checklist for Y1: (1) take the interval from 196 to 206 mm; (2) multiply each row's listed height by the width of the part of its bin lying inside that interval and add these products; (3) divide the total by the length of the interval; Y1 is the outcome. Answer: 10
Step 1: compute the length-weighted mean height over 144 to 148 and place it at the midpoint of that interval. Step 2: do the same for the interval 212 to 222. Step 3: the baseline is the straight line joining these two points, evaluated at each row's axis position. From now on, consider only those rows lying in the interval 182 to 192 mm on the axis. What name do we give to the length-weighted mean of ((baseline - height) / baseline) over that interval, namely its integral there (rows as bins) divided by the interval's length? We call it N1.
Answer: 0.496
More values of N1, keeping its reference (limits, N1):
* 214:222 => 0.027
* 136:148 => 0.007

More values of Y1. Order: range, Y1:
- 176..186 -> 6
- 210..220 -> 14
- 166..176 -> 7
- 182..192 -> 7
